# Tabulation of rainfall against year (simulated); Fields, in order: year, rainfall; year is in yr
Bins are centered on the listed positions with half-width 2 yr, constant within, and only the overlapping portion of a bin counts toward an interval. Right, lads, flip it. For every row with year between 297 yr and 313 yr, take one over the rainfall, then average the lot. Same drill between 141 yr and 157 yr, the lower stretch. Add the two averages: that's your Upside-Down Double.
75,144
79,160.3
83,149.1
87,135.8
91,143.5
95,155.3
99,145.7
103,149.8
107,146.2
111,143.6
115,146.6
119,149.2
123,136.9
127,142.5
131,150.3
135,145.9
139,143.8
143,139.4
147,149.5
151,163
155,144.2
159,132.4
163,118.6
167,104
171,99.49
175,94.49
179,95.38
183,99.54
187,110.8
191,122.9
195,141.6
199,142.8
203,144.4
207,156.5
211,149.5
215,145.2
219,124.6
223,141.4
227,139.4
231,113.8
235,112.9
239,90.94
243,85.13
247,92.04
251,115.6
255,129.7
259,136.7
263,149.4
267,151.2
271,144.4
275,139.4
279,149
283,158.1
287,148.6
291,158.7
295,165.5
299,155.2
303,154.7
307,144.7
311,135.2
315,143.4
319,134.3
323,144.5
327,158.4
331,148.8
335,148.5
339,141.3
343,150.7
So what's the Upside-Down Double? 0.0135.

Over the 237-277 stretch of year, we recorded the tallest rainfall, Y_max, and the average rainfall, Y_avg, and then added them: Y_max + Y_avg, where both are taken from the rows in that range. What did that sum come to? 275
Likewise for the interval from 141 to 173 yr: 294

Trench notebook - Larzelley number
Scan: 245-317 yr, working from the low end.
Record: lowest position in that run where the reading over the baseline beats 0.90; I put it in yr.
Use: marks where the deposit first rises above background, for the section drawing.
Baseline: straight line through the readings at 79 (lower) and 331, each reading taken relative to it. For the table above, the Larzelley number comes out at 263 yr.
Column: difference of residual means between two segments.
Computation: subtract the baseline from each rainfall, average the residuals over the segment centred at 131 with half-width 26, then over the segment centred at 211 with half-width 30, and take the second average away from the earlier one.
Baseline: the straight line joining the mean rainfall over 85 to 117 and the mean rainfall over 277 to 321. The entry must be 19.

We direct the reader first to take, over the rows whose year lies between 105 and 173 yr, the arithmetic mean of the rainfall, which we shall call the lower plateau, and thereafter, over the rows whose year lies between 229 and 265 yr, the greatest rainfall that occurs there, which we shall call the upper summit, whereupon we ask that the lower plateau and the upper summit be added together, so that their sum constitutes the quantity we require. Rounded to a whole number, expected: 288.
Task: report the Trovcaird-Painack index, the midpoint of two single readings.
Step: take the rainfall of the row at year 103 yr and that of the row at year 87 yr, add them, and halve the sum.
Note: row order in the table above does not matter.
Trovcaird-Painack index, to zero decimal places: 143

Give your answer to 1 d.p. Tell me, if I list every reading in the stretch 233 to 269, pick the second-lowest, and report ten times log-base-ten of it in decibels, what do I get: 19.6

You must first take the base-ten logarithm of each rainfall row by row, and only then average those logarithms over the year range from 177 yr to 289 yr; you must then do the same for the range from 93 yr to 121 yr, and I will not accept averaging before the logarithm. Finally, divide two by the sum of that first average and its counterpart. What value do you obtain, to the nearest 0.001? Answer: 0.468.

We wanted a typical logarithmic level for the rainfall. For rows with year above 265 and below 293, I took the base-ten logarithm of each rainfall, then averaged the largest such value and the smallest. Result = 2.17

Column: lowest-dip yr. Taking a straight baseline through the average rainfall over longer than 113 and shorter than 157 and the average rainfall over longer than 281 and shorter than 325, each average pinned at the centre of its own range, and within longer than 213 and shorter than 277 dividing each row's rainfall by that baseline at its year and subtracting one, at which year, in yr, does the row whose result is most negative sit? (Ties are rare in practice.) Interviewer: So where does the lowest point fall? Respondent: 243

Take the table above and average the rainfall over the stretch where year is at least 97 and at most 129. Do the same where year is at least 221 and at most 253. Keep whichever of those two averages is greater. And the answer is 145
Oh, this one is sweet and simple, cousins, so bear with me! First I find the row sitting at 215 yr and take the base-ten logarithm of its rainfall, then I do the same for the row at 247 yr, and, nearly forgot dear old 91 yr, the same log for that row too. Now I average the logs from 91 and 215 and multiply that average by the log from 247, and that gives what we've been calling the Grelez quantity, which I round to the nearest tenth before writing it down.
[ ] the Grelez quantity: 4.2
